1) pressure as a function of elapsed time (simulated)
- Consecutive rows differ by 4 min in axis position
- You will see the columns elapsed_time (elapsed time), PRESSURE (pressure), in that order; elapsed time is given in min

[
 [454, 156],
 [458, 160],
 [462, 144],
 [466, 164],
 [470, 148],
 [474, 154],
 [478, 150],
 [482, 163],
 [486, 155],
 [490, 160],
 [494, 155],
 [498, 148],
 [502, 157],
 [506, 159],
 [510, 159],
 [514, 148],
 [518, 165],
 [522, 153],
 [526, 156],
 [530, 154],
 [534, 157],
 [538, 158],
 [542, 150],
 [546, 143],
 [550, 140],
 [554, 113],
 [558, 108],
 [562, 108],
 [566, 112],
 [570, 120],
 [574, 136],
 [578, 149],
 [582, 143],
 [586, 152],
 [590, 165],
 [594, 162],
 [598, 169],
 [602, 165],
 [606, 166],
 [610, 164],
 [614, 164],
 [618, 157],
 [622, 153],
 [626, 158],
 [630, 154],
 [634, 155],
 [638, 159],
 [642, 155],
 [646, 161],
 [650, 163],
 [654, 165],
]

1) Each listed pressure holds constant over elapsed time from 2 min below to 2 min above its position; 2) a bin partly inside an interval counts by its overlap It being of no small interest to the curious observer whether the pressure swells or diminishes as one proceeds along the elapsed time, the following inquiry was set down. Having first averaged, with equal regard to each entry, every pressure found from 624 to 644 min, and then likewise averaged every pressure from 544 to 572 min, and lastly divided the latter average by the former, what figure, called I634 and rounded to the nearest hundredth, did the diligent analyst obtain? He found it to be 0.77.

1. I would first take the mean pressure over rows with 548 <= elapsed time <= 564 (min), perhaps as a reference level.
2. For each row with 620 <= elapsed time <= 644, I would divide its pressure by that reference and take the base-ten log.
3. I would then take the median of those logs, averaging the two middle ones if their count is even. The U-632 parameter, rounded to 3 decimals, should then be 0.121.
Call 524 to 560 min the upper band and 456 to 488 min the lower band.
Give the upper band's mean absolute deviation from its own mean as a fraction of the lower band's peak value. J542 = 0.09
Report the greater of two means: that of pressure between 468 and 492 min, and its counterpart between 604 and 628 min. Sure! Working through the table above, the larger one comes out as 160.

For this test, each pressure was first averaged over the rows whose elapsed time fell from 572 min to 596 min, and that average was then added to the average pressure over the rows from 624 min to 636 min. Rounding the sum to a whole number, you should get 307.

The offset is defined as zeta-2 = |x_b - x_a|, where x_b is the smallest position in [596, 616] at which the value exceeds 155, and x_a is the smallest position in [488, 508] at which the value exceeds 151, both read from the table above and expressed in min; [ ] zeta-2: 108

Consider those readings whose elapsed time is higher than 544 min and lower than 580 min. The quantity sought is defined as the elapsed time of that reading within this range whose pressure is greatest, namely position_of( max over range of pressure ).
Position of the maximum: 578 min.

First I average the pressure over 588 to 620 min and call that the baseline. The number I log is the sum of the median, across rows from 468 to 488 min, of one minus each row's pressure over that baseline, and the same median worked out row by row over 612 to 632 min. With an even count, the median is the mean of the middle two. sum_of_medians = 0.10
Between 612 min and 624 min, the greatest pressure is 164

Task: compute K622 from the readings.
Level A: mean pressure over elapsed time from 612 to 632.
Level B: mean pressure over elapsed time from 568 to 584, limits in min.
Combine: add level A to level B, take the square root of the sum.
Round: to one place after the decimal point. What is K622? 17.2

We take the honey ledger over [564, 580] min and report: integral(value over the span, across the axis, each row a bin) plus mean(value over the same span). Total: 2197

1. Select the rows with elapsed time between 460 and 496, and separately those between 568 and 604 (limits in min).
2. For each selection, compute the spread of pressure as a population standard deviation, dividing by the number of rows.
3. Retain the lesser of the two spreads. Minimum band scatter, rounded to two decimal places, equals 6.37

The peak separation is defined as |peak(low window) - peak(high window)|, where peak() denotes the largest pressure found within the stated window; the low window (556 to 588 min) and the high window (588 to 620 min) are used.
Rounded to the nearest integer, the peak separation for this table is 17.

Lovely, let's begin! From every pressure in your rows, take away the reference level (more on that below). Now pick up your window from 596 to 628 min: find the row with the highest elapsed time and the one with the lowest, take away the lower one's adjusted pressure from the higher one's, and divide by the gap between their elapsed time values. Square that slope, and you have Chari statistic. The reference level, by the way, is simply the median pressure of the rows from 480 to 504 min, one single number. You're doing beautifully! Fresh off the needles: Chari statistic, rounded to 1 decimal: 0.2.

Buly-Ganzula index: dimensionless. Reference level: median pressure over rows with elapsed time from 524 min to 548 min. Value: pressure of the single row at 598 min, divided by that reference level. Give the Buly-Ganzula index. 1.09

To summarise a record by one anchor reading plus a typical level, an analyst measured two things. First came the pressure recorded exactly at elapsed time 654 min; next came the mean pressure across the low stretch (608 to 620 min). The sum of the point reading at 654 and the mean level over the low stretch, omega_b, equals 327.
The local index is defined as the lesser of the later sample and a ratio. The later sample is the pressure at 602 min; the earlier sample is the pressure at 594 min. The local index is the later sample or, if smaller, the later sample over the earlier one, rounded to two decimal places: 1.02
